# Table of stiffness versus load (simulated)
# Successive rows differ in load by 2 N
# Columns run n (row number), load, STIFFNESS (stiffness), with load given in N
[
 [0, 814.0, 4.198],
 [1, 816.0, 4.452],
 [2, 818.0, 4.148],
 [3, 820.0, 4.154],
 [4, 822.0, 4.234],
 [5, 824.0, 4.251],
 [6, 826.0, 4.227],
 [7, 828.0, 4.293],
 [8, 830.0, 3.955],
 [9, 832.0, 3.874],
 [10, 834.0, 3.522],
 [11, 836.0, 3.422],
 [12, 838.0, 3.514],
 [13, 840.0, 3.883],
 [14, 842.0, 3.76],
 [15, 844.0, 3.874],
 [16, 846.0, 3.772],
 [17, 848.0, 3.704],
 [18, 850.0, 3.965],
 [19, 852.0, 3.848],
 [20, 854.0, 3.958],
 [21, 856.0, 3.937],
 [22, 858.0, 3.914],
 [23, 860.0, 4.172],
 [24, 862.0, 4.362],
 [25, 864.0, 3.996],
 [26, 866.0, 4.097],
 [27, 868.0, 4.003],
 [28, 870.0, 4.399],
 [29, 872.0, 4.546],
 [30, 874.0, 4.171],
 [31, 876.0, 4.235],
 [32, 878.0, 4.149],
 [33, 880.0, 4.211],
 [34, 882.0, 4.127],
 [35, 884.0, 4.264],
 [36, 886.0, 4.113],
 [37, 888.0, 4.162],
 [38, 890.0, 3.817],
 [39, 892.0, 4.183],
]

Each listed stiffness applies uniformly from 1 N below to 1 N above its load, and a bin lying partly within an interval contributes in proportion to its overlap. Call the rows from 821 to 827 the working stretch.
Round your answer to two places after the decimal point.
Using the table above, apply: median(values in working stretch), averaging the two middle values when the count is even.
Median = 4.23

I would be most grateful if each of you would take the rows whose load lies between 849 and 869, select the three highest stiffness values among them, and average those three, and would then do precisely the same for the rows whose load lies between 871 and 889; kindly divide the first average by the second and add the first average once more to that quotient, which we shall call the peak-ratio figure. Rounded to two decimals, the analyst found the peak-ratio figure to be 5.18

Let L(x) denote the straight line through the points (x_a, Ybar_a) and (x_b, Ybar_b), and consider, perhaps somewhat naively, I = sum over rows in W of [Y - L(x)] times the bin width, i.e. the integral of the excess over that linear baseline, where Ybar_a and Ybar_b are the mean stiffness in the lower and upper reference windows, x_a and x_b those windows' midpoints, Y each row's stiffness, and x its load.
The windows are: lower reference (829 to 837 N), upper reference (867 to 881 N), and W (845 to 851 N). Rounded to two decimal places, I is -0.49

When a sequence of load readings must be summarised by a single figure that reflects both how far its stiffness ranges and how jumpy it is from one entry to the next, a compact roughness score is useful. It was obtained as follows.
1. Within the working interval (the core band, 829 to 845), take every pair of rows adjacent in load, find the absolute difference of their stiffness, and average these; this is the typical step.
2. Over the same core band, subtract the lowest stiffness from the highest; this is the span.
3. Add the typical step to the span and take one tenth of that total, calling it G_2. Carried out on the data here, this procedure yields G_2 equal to 0.07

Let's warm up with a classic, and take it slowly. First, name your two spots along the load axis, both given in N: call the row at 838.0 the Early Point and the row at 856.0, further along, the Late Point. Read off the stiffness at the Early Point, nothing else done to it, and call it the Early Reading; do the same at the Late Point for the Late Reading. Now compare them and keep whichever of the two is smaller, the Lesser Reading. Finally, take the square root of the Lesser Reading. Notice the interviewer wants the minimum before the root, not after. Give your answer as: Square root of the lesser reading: 1.87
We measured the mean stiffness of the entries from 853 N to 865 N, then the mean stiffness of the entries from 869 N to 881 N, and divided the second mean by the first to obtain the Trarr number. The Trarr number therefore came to 1.06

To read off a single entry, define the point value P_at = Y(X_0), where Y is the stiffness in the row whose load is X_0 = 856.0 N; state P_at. 3.937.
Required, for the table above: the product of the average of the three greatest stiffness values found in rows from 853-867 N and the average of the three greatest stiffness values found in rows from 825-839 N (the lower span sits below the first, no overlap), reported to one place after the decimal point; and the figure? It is 17.5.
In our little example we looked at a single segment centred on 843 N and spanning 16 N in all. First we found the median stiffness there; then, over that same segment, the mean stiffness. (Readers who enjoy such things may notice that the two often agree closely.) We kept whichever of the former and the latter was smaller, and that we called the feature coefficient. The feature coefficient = 3.74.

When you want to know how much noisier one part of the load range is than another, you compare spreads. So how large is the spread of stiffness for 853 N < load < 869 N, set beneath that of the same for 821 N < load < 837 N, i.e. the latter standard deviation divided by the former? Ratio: 2.3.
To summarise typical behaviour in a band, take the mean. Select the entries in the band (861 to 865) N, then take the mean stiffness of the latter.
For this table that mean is 4.179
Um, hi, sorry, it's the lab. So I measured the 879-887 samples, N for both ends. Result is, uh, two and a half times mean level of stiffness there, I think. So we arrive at 10.4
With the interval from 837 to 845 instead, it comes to 9.4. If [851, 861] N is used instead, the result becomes 9.9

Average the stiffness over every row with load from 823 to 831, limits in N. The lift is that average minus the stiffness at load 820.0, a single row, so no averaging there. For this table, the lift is 0.03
